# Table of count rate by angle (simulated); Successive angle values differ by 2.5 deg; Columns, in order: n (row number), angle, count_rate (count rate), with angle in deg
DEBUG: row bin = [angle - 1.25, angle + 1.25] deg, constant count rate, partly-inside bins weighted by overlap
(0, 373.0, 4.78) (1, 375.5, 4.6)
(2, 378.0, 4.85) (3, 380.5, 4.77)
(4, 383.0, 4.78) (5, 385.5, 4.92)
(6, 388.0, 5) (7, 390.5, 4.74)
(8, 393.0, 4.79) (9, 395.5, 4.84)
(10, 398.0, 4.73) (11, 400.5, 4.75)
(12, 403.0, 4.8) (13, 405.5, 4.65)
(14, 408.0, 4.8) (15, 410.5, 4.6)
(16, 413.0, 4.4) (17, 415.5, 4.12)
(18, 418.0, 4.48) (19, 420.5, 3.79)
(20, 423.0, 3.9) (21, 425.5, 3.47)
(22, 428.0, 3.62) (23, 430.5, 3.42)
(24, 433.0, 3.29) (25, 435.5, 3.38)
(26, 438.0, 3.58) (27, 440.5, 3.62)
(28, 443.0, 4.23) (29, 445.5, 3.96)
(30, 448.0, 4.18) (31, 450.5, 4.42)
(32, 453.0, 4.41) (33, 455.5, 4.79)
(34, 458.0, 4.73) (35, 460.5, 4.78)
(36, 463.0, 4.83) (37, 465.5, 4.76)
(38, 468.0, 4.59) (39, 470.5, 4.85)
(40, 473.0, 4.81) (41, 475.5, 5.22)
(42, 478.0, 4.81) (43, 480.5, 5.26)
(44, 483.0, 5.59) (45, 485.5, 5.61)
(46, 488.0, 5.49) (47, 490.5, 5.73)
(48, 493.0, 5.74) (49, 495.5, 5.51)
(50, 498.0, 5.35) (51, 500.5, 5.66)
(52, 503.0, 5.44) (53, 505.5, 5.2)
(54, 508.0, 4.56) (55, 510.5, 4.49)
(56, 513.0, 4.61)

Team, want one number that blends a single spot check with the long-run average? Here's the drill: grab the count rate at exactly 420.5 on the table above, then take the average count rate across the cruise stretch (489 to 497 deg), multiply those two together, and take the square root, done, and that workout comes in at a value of 4.63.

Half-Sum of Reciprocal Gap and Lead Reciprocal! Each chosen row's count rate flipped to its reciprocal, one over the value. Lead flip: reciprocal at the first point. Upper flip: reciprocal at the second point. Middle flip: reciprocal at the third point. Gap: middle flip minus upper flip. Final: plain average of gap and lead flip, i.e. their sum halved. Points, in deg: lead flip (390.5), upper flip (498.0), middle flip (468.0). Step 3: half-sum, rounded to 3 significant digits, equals 0.121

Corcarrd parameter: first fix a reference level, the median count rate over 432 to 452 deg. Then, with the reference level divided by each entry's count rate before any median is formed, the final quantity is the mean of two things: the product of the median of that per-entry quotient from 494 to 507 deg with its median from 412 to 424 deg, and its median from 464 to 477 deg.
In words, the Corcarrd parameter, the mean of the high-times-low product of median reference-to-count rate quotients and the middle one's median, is 0.71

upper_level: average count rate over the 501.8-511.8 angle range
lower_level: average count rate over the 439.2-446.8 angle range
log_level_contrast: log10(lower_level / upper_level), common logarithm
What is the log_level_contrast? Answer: -0.097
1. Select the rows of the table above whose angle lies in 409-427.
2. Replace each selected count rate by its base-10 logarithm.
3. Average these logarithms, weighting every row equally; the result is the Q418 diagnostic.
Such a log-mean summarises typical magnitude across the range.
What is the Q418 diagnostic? 0.612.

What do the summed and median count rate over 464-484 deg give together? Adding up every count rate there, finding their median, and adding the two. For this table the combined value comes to 45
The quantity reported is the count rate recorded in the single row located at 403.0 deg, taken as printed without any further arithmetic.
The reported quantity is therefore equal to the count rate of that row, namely 4.8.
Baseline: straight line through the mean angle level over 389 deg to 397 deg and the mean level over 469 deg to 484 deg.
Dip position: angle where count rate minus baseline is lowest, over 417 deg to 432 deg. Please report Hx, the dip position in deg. 430.5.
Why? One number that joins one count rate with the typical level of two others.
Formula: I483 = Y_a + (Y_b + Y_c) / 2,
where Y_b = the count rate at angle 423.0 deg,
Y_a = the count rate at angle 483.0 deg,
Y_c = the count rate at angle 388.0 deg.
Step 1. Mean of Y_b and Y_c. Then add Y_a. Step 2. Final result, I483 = 10.0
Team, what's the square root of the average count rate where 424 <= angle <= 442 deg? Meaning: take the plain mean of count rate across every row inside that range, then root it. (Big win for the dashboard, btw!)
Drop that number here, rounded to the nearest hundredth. 1.87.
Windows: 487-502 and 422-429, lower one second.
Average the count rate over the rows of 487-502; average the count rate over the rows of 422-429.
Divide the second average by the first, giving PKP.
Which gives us 0.66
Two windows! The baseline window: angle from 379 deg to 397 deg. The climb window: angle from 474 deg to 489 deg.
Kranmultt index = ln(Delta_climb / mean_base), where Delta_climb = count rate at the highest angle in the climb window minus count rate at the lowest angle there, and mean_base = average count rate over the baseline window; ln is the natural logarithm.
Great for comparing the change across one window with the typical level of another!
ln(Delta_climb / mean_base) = -2.9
